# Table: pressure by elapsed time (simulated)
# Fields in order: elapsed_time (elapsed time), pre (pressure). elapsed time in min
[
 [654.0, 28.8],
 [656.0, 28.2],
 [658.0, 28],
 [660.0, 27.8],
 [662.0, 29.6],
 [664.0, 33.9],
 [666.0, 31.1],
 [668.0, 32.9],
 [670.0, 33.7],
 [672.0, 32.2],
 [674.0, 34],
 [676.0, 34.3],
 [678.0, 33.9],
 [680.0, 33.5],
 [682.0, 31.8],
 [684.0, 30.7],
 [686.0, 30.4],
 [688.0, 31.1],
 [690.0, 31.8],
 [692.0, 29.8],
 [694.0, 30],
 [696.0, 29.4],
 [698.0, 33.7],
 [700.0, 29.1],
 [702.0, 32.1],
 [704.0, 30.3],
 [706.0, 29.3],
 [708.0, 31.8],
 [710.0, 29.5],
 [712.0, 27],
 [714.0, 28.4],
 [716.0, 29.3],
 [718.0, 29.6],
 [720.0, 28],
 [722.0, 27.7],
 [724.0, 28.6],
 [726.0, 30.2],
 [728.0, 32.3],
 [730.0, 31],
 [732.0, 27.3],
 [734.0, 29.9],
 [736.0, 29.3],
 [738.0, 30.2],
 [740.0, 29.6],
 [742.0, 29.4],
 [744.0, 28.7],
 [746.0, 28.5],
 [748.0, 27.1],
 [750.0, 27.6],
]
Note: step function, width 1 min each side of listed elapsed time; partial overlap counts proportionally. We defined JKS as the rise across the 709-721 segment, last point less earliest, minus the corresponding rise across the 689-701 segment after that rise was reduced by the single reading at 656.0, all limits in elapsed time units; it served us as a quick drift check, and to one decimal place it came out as 29.4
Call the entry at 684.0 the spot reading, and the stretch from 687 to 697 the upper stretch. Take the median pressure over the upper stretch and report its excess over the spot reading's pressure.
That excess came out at -0.7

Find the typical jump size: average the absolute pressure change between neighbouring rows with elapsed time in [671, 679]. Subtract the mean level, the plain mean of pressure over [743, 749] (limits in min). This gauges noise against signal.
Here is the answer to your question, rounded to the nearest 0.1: -27.3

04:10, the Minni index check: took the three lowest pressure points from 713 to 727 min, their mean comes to 28.0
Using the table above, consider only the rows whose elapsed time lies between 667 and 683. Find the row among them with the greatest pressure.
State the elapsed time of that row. 676.0 min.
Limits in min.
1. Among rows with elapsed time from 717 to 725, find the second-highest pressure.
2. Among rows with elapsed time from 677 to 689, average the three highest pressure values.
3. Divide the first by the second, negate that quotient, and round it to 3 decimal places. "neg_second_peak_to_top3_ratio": -0.865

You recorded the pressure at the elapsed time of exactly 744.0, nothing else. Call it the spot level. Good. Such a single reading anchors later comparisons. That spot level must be 28.7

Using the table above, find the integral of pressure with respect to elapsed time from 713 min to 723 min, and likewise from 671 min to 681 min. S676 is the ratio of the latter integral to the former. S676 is 1.17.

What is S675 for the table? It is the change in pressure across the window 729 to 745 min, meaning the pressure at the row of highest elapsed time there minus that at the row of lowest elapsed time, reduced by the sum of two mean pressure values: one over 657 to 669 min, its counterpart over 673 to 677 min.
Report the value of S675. -67.0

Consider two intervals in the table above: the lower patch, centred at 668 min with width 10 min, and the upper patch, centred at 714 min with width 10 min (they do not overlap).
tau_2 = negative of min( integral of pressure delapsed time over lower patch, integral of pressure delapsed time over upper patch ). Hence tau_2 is -288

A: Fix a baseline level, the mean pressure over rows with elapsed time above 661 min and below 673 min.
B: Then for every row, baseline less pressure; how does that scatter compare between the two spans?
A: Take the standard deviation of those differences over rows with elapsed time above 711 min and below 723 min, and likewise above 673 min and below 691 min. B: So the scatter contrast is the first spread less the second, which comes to -0.6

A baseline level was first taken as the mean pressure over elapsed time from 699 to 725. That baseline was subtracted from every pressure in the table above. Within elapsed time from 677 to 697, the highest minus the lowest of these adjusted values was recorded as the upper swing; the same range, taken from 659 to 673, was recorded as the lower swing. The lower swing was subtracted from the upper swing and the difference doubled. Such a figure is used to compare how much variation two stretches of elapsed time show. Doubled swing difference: -3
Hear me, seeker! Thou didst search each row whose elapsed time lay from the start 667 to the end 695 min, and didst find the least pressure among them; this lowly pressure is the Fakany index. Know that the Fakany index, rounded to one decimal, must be 29.8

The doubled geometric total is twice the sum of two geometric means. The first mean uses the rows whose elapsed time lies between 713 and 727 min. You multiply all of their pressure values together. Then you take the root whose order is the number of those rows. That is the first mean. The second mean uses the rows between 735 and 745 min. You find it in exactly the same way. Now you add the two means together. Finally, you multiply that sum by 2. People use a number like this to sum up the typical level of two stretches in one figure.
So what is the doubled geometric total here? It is 117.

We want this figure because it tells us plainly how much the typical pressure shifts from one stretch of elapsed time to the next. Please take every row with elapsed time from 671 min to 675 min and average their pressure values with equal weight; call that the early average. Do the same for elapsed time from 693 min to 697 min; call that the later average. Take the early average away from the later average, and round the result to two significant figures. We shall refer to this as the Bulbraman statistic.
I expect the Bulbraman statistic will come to -3.4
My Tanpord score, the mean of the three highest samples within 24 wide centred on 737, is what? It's 31.2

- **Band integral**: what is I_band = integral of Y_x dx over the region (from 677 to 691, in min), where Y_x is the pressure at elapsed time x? 446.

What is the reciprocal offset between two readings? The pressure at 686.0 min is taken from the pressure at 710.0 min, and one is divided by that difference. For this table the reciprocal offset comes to -1.1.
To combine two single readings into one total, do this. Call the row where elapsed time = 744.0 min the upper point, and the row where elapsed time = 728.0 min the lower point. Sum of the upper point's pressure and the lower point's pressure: 61.0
